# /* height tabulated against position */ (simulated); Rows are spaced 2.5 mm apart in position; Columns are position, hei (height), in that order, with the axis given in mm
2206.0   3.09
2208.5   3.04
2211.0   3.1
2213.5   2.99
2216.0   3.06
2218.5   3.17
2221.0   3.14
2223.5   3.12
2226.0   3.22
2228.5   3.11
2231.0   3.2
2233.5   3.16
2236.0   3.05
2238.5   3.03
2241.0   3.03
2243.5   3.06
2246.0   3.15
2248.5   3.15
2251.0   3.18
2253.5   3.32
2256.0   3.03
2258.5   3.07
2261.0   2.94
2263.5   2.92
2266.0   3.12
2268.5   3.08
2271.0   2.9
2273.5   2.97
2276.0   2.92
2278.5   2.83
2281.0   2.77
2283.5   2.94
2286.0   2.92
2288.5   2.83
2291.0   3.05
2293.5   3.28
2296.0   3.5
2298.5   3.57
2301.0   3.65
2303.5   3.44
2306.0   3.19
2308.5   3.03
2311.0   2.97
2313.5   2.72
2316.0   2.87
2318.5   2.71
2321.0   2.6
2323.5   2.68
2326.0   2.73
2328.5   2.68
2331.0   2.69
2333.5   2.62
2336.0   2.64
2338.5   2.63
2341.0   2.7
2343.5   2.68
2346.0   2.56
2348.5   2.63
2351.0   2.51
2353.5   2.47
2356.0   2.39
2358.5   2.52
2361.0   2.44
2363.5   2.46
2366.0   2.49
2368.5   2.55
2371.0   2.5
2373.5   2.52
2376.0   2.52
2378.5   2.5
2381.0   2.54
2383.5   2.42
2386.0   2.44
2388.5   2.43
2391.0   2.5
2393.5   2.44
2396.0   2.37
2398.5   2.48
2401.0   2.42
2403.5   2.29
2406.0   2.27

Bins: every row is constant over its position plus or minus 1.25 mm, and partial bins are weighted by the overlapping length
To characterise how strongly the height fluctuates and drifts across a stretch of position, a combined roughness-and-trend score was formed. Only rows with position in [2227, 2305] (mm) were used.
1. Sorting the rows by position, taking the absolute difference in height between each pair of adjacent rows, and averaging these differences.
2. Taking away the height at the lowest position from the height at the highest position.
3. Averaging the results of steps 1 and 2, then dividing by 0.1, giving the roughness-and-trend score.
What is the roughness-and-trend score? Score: 2.2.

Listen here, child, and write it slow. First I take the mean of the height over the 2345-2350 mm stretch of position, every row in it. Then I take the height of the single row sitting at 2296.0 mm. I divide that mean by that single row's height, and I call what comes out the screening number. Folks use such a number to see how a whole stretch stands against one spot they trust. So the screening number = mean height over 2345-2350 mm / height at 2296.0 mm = 0.74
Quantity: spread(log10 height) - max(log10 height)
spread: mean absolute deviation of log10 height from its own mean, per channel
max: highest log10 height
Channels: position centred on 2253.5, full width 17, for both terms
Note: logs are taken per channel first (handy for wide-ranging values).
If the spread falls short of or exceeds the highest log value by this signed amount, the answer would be -0.51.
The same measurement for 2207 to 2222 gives -0.49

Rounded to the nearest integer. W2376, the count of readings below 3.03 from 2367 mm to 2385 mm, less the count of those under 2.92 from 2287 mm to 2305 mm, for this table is 6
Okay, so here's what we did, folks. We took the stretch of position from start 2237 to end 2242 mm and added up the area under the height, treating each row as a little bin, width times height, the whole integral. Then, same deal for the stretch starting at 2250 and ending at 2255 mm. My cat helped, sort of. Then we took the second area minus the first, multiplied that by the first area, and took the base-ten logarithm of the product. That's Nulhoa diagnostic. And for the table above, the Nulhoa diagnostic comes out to 1.2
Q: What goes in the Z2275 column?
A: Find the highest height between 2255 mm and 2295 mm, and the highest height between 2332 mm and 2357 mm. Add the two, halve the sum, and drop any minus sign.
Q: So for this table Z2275 2.99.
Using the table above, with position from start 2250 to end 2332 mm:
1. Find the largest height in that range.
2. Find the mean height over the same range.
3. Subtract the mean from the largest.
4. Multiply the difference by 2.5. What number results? 1.6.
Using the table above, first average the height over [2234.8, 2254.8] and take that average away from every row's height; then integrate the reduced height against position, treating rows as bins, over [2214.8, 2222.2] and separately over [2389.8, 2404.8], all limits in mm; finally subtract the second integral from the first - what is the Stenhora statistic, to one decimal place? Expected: 10.6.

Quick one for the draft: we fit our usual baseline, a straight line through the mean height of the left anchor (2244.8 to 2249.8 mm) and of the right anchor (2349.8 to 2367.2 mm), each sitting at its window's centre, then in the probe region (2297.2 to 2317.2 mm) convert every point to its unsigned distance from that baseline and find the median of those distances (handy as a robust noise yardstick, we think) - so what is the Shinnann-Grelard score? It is 0.33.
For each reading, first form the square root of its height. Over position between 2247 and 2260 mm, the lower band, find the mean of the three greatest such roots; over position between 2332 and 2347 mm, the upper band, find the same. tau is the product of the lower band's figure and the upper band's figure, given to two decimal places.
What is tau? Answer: 2.93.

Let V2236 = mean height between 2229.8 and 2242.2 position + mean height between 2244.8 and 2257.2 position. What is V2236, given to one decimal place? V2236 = 6.3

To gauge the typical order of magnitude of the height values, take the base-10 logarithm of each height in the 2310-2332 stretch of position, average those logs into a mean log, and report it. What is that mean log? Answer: 0.44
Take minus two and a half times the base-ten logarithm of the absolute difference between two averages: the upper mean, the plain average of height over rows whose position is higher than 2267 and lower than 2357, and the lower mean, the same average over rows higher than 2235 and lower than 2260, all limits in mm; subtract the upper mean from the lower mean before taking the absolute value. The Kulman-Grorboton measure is 1.6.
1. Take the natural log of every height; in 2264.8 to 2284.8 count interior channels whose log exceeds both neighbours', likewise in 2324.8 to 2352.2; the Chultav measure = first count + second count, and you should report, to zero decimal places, 5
